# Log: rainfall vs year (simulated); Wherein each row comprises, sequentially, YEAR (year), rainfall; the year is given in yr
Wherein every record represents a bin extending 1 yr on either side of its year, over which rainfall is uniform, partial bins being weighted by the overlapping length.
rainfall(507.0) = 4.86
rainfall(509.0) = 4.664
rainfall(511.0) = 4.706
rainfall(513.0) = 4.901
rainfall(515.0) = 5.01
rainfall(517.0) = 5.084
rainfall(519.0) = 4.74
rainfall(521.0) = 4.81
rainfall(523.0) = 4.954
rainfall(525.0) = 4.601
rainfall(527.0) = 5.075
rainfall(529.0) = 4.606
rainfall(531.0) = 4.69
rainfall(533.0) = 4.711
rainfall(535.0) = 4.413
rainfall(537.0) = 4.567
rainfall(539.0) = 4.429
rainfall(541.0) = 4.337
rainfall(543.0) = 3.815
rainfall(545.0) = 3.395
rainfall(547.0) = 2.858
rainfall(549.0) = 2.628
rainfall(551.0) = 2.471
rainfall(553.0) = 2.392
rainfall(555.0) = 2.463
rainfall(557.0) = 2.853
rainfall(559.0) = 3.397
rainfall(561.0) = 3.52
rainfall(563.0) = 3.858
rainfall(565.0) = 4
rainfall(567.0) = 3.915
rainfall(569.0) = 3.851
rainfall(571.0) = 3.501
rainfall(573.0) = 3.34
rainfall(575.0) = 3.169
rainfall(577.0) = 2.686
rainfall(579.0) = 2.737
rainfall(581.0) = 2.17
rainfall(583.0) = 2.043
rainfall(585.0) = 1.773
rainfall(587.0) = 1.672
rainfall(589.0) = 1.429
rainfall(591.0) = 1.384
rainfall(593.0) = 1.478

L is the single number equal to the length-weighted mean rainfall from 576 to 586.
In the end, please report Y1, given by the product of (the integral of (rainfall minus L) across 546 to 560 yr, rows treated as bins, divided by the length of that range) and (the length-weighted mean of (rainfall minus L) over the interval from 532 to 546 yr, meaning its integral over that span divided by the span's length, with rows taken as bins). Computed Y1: 0.9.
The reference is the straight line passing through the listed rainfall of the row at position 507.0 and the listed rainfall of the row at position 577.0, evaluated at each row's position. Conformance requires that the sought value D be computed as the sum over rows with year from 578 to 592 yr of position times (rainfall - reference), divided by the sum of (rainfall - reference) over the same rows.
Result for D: 587.2 yr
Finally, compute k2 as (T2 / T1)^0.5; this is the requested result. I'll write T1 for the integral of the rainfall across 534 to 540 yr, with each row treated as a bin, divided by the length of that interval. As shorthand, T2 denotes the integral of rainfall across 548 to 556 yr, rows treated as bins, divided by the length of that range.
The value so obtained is 0.75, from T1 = 4.5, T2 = 2.5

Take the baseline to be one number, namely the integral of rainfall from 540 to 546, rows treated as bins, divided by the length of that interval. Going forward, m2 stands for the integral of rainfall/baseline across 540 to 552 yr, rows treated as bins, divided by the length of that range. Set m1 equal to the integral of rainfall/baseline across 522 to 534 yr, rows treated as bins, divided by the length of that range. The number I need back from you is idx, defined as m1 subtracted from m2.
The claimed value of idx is -0.40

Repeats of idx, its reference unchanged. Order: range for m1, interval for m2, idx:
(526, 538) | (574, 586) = -0.58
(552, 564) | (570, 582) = -0.04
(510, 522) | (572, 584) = -0.57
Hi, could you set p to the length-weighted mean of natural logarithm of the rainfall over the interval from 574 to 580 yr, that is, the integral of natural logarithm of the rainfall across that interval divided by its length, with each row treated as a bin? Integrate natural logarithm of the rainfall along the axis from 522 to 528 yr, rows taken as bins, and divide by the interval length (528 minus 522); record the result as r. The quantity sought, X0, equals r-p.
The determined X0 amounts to 0.5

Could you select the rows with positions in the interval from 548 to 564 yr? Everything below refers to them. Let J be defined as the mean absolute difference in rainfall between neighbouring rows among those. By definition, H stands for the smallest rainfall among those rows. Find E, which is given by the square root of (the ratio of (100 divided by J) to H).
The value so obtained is 13.1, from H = 2.392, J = 0.243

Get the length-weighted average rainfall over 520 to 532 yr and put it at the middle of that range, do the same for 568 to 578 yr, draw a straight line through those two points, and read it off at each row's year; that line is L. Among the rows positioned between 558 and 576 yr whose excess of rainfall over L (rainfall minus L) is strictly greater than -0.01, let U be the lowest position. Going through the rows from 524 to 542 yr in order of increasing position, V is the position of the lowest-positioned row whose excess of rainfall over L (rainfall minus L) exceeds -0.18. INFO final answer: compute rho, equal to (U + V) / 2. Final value 545 yr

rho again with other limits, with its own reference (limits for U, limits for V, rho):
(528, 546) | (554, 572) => 546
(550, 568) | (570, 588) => 567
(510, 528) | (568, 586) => 543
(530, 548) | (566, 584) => 549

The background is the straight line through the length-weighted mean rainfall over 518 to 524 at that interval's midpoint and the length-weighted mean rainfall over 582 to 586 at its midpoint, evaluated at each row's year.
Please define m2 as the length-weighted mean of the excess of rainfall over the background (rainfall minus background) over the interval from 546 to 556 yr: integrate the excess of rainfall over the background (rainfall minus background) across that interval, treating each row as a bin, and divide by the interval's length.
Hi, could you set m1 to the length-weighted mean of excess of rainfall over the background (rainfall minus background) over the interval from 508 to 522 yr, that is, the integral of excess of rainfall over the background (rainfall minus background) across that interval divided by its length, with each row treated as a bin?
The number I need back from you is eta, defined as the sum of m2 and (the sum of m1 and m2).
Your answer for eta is -2.0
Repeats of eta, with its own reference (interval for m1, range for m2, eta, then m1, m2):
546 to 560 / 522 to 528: -0.2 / -0.6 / 0.2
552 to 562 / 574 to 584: 0.6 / -0.2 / 0.4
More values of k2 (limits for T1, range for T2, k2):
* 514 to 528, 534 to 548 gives 0.90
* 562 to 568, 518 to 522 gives 1.10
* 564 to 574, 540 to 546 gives 1.02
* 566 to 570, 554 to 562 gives 0.89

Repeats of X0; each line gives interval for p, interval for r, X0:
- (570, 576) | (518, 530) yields 0.4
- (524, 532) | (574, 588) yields -0.7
